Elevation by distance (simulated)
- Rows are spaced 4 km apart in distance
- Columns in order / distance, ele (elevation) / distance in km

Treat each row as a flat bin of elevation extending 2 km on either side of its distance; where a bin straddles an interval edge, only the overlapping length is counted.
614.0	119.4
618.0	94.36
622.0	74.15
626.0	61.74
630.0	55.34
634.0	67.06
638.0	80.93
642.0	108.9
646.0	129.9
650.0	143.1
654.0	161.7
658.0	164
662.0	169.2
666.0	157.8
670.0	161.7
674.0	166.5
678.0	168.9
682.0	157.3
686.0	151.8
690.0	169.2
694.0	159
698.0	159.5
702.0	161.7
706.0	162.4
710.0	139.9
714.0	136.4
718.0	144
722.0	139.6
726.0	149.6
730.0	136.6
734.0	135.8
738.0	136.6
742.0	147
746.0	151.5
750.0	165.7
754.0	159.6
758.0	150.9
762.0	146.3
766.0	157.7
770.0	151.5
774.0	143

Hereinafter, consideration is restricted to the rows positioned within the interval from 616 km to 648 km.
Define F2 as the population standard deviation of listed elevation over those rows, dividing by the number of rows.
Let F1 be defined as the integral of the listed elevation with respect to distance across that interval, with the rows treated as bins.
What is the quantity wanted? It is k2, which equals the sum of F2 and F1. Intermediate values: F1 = 2690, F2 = 24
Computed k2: 2713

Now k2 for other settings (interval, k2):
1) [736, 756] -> 3052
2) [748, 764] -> 2498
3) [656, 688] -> 5195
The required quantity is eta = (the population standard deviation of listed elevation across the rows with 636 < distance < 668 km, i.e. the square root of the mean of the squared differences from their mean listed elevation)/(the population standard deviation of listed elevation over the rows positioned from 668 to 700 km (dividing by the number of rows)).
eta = 5.10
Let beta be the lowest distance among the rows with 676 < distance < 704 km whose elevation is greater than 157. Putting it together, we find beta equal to 678.0 km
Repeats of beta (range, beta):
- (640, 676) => 654.0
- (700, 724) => 702.0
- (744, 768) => 750.0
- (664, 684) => 666.0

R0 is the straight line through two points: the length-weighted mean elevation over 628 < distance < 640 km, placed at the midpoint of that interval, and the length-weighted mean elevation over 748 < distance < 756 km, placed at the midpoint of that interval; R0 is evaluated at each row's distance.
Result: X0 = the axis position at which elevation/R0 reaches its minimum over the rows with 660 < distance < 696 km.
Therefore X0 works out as 694.0 km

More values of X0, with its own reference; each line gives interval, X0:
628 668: 630.0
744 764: 762.0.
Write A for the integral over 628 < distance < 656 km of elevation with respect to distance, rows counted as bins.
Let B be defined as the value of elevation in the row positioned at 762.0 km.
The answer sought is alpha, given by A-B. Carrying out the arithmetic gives 2841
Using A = 2988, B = 146.3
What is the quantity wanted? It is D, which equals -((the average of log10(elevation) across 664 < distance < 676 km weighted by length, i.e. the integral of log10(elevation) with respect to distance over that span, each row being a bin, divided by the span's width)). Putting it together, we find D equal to -2.21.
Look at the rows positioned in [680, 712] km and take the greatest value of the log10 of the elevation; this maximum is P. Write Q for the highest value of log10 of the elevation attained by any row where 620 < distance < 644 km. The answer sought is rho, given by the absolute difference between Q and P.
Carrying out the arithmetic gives 0.191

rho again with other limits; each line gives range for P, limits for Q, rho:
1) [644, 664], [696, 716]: 0.018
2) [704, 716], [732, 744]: 0.043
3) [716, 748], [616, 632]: 0.206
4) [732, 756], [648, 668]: 0.009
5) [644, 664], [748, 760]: 0.009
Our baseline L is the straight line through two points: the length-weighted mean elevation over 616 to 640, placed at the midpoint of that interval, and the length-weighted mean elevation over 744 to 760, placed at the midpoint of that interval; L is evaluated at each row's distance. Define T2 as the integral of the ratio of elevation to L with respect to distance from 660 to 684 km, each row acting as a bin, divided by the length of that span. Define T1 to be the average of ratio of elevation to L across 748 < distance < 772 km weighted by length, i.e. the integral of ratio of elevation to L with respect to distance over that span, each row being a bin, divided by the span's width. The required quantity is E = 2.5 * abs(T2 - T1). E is 1.6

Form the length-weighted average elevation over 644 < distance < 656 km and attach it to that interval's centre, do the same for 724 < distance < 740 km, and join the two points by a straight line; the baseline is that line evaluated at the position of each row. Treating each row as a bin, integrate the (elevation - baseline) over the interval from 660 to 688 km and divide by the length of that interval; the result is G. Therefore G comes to 19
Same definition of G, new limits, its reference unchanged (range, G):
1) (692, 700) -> 17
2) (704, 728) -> 5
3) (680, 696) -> 17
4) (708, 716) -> -3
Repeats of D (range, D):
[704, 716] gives -2.16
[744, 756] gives -2.20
